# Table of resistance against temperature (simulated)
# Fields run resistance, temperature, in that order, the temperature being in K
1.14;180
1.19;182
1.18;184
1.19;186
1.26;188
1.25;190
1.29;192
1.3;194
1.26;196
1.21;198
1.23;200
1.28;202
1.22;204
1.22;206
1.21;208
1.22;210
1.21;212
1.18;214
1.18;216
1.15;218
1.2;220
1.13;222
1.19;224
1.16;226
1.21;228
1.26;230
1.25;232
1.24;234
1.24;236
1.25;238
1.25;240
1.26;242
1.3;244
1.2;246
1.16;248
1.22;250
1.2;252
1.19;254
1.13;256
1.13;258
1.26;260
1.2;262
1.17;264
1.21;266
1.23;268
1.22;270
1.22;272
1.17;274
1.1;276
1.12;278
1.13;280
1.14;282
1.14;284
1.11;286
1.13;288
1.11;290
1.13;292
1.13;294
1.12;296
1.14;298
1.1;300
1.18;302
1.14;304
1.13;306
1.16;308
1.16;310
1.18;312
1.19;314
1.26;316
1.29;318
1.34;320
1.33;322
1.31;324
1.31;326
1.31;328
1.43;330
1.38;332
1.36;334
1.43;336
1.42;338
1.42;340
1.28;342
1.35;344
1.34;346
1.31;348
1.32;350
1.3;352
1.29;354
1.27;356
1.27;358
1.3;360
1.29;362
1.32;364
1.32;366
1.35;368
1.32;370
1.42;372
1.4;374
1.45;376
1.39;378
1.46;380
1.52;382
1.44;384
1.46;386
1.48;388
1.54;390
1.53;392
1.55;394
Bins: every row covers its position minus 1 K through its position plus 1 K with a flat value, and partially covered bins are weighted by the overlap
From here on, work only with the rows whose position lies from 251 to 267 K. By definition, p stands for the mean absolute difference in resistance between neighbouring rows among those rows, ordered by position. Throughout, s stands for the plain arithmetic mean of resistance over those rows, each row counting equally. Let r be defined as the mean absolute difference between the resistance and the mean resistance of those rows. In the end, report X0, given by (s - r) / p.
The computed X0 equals 24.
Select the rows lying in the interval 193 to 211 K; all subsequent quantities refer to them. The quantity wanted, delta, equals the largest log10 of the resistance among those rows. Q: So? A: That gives 0.114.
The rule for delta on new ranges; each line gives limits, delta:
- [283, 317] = 0.100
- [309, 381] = 0.164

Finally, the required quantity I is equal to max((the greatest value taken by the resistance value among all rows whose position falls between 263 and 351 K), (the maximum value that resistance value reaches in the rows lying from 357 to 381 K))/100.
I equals 0.0146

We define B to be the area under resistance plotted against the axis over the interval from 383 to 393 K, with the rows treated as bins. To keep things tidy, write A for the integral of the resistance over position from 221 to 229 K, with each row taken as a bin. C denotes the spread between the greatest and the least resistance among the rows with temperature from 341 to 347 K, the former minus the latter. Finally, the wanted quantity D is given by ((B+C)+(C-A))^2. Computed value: 32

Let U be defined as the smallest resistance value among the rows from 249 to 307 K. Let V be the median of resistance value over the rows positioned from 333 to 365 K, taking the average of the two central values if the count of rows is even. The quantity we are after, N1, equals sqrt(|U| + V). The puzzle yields 1.554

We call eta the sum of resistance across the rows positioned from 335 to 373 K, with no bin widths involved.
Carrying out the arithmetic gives 25.3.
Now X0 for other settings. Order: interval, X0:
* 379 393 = 35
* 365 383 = 26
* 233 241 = 372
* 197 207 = 37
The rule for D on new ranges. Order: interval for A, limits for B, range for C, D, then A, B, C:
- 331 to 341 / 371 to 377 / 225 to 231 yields 28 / 14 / 8.5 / 0.10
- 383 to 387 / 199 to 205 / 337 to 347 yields 4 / 6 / 7.5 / 0.14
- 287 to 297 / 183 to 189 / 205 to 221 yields 15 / 11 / 7.3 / 0.07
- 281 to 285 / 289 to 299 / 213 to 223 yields 47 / 5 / 11.3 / 0.07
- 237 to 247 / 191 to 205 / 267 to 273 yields 26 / 13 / 17.6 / 0.01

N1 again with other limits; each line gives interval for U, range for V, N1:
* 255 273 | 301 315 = 1.513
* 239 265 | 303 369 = 1.562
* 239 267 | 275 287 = 1.502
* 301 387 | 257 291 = 1.507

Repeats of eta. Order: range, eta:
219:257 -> 23.0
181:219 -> 23.2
